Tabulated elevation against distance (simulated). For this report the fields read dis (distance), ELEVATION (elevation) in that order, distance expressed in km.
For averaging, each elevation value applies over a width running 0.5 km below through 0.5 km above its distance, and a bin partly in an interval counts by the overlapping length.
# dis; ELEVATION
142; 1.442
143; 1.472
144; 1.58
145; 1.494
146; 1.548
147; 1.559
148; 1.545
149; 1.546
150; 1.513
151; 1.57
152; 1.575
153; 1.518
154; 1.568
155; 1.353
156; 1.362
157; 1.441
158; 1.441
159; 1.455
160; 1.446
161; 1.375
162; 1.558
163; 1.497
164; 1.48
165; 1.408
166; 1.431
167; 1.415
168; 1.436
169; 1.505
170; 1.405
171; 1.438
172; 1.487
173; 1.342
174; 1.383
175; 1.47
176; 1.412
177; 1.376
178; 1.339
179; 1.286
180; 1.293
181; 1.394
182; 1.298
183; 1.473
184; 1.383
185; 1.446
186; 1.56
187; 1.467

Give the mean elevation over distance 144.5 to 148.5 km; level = 1.54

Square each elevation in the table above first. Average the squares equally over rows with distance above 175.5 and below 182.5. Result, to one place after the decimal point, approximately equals 1.8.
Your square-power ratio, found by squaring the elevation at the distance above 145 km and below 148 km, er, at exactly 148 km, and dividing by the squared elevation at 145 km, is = 1.07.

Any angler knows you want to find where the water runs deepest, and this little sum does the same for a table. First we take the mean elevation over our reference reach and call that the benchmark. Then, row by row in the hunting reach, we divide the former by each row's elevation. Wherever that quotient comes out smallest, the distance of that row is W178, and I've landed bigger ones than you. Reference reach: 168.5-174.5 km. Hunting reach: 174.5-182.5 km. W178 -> 175 km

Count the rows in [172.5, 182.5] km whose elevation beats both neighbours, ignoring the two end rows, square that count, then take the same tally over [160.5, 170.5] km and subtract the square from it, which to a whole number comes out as -1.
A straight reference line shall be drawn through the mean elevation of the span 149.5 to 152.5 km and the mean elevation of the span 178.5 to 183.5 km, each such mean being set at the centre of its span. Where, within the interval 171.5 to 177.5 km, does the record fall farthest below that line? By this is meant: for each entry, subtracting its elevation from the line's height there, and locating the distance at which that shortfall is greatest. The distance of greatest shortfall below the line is 173 km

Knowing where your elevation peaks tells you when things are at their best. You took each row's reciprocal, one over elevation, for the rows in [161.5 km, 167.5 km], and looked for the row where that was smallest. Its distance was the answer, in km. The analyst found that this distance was 162 km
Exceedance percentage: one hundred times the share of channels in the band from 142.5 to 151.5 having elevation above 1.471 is 100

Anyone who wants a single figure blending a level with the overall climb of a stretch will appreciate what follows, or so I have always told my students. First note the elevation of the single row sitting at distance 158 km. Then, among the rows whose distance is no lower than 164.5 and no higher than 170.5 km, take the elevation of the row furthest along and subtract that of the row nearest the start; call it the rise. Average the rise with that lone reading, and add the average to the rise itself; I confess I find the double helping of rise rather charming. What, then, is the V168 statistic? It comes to 0.72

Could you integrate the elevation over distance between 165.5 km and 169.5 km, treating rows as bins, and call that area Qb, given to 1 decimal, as 5.8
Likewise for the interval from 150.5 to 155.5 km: 7.6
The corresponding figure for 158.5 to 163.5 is 7.3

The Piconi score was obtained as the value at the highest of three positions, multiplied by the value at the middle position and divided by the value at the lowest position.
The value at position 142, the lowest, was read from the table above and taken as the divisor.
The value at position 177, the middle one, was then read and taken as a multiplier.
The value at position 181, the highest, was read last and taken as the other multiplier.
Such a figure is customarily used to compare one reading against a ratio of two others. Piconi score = 1.33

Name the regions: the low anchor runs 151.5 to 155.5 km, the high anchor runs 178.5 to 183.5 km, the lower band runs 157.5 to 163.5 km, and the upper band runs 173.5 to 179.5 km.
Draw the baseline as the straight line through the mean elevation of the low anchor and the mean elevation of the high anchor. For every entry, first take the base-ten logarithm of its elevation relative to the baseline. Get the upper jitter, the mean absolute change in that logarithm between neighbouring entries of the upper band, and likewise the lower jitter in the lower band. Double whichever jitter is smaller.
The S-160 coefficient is 0.032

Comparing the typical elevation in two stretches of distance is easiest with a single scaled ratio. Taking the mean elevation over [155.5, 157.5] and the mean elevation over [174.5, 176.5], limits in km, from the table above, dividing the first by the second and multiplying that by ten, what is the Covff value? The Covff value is 9.7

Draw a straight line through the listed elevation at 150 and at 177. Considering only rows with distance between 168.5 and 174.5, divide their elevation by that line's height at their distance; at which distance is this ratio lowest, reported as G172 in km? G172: 173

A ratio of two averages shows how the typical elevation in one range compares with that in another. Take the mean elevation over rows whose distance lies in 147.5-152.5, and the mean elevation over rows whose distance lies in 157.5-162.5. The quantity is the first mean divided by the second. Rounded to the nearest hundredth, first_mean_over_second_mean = 1.07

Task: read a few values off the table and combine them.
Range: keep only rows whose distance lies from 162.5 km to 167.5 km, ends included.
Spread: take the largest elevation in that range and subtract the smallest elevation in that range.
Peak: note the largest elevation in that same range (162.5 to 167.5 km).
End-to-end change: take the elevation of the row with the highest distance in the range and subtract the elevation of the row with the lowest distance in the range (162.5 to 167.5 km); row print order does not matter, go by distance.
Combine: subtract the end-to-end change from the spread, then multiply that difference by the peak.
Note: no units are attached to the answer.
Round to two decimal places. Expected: 0.26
